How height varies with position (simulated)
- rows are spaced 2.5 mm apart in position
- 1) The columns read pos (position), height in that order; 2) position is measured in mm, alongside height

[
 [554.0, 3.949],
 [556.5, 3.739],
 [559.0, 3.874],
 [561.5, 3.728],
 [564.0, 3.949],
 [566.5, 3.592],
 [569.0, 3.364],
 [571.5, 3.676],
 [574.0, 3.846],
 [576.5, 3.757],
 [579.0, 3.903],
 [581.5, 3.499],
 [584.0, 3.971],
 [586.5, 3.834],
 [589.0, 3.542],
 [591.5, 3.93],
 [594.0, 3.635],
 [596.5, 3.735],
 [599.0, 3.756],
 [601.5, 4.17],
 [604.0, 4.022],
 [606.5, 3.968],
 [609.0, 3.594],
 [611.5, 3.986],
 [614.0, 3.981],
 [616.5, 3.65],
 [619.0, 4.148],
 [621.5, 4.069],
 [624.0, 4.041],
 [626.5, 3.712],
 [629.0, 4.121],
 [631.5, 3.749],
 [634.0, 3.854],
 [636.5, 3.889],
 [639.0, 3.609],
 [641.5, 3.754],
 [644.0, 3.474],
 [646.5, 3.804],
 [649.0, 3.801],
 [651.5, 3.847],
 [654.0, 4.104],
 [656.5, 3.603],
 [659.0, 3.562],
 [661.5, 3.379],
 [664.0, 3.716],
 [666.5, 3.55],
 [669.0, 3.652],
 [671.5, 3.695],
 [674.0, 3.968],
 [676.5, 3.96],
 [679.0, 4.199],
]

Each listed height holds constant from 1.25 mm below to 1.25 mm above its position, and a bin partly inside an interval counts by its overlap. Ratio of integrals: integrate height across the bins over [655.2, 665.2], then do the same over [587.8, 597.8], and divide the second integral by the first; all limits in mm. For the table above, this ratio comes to 1.04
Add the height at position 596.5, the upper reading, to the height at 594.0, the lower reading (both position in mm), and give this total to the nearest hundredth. 7.37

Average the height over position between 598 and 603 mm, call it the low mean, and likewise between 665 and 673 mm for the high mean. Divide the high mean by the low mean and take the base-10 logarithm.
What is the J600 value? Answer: -0.038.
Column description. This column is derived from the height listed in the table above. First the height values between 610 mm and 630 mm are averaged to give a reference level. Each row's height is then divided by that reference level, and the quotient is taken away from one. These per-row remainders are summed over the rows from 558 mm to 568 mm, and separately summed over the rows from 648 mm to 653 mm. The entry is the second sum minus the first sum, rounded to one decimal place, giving -0.1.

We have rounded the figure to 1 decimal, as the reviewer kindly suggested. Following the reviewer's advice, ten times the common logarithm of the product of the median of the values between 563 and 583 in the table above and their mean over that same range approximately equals 11.4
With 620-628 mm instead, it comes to 12.0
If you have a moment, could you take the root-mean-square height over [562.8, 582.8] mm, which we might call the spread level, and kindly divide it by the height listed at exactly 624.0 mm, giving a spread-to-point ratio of 0.92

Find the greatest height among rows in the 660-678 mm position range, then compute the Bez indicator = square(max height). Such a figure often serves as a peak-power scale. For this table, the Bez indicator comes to 15.7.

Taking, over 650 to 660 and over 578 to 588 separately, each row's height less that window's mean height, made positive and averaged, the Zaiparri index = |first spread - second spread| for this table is 0.045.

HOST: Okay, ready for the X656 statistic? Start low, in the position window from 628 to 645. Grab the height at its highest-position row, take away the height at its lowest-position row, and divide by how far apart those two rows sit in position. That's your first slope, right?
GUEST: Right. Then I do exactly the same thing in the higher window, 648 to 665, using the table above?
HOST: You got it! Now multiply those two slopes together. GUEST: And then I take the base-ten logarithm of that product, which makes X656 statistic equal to -3.61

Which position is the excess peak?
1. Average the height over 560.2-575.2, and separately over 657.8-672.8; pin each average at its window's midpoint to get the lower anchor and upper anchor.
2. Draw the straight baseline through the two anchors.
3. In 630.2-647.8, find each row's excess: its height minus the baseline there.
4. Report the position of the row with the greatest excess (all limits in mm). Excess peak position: 636.5 mm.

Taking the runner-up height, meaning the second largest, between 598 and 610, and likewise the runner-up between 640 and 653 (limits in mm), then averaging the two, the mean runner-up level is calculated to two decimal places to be 3.91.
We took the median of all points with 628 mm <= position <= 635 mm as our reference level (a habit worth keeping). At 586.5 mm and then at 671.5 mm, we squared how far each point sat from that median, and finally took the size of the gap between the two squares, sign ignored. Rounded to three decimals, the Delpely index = 0.025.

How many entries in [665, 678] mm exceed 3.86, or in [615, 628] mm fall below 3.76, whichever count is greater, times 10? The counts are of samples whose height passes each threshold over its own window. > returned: 20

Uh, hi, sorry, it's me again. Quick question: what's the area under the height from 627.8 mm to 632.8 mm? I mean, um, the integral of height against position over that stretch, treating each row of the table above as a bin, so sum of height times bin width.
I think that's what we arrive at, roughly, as 19.7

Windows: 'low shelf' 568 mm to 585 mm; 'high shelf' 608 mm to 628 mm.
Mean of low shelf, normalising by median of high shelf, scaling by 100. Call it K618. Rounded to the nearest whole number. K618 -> 93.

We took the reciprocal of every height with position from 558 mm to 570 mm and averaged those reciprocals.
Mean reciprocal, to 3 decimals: 0.271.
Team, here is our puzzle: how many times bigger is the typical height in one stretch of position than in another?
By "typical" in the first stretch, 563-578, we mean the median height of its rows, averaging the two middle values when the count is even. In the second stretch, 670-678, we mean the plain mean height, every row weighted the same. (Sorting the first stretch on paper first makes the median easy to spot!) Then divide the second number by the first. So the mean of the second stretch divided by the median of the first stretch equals 1.04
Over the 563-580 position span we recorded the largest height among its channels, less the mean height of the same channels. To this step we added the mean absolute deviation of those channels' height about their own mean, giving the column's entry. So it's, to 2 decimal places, 0.38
